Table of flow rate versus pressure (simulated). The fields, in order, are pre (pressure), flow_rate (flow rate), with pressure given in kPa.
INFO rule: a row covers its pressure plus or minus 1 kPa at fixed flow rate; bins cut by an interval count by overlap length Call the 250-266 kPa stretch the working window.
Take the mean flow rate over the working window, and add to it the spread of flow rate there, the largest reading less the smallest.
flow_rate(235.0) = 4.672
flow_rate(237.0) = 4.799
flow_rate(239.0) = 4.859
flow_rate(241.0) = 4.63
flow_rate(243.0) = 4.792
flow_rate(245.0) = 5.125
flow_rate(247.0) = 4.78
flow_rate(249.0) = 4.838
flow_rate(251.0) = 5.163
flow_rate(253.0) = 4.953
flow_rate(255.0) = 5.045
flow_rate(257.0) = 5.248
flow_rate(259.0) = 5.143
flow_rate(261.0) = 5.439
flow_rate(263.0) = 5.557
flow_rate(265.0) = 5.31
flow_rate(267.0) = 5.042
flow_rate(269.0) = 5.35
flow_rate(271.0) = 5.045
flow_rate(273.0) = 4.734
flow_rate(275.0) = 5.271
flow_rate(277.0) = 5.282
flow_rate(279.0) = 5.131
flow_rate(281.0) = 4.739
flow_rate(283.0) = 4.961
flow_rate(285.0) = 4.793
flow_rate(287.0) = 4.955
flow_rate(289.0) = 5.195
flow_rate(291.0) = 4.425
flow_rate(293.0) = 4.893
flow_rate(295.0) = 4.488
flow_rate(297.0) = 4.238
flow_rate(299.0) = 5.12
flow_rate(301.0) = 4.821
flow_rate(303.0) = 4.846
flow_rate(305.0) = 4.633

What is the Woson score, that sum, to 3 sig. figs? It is 5.84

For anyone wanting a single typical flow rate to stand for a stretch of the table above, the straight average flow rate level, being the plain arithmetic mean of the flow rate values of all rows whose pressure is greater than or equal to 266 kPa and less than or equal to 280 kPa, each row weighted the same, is 5.12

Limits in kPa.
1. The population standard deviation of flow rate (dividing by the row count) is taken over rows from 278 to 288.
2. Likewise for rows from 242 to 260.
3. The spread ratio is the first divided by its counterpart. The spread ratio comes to 0.8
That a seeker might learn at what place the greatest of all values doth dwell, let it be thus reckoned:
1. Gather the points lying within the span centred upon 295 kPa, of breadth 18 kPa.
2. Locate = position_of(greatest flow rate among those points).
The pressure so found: 289.0 kPa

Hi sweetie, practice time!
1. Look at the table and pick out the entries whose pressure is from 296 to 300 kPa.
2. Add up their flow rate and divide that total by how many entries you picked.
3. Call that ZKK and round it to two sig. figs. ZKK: 4.7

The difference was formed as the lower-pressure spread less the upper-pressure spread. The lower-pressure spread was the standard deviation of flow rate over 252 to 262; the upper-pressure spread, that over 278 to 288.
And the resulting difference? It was 0.03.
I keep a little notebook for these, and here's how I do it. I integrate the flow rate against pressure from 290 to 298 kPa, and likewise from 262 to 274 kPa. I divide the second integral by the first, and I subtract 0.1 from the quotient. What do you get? 1.62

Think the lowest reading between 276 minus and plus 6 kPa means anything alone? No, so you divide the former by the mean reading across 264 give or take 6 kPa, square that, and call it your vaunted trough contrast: 0.80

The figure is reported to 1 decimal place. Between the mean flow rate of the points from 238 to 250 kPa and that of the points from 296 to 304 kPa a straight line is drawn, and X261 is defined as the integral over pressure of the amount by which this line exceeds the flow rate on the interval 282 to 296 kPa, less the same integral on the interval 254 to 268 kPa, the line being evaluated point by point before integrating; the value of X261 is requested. 5.6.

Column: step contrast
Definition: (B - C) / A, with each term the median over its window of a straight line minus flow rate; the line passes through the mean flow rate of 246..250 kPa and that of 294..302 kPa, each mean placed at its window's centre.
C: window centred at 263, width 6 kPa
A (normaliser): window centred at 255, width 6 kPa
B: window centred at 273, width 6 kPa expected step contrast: -1.4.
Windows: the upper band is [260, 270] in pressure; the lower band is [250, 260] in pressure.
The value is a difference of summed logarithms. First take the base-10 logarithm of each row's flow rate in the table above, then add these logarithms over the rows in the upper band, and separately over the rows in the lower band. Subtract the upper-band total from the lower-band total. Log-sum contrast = -0.09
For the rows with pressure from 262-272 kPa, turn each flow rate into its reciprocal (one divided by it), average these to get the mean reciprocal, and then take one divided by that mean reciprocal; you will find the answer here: 5.25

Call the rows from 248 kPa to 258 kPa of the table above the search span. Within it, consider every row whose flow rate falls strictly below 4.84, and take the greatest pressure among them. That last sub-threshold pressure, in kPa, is 249.0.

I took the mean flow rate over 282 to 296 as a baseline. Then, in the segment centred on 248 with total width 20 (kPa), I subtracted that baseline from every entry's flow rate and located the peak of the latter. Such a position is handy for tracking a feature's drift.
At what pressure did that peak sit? 257.0 kPa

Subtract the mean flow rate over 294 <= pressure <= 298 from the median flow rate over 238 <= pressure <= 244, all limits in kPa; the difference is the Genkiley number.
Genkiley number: 0.43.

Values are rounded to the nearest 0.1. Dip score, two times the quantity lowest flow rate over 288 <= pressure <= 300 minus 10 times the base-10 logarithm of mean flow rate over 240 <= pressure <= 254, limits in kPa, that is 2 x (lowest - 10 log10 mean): -5.3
